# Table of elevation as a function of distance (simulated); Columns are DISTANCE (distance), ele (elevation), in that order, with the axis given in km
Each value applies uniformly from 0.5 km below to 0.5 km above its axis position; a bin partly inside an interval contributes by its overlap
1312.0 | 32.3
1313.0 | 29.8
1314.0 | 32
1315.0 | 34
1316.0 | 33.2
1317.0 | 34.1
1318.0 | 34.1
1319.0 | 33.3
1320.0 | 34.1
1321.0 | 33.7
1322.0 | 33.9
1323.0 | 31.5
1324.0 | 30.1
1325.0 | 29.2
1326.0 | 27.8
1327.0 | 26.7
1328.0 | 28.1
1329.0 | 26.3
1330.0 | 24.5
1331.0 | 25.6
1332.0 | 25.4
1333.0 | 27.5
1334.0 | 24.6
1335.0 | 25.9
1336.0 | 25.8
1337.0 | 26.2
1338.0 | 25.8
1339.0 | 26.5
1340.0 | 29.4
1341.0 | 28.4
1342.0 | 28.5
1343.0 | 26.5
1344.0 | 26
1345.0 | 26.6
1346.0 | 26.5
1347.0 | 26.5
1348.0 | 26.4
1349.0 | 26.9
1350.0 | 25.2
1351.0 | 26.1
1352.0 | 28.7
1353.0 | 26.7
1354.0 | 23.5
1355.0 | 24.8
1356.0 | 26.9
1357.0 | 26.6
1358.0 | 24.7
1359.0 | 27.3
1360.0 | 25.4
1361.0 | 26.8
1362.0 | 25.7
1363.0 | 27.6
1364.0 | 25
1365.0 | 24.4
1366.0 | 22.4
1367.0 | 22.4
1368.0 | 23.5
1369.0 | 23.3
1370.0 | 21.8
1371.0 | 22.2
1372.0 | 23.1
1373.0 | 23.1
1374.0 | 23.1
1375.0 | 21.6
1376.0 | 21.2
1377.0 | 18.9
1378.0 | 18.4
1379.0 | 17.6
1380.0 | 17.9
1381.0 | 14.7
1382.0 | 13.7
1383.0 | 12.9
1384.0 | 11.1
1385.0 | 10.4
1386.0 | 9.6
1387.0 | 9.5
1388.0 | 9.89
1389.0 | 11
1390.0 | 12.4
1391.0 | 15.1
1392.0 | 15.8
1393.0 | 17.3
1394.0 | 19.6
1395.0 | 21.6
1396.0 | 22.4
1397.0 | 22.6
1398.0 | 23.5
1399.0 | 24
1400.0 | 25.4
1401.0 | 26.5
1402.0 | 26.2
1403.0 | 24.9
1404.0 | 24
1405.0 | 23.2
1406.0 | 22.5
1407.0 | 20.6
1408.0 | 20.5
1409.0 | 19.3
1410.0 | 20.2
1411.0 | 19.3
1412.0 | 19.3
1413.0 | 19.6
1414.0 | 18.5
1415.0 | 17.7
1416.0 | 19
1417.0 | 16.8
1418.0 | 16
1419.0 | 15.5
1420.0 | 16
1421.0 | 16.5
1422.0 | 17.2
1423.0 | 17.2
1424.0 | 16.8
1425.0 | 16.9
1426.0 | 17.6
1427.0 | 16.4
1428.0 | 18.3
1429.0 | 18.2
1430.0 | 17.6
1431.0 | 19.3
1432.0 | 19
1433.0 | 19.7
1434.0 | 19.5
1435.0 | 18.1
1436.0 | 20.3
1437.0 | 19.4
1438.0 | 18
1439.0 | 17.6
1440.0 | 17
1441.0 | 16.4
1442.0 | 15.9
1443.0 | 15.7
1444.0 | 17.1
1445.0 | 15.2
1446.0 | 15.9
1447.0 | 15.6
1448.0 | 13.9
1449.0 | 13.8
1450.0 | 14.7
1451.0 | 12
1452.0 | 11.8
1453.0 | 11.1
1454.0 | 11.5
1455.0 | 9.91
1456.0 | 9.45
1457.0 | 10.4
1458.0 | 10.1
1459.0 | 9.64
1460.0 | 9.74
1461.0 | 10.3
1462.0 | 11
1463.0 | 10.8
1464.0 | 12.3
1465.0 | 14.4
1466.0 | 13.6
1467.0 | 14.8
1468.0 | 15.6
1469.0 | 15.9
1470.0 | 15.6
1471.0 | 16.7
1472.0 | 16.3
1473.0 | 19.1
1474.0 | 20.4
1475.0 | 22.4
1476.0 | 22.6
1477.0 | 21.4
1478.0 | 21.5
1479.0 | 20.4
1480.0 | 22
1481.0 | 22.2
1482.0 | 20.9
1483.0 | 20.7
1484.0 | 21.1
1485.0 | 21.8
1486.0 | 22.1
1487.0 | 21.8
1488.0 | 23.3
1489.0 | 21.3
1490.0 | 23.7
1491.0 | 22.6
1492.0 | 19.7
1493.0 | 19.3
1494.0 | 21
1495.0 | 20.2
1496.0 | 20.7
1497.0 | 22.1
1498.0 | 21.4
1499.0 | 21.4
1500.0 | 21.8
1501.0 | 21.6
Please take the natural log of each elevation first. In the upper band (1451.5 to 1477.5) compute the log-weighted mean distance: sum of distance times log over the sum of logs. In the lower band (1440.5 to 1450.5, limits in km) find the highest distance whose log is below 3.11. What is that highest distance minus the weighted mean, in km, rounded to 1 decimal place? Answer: -15.2 km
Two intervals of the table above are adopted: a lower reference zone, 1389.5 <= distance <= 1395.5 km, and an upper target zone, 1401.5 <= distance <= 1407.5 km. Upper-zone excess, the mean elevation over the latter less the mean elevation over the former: 7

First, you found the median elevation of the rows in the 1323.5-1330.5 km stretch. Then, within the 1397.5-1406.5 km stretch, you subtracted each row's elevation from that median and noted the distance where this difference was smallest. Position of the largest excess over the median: 1401.0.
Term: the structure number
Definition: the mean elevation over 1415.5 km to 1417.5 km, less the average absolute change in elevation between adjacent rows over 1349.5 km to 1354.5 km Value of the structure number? 16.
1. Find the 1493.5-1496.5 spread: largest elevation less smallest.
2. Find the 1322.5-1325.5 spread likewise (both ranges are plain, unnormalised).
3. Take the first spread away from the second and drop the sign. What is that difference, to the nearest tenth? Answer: 1.5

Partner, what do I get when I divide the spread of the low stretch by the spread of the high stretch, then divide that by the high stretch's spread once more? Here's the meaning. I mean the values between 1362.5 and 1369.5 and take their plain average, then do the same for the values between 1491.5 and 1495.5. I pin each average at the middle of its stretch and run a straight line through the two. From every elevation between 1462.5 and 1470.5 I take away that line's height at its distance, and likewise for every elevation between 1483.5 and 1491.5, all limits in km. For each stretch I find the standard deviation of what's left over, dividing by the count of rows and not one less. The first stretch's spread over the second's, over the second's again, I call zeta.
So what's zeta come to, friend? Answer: 2.1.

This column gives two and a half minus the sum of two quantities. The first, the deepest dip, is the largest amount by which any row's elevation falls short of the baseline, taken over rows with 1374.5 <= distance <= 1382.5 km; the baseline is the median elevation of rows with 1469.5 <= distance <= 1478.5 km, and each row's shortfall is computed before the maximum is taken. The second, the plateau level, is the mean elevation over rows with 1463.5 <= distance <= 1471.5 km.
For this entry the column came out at -19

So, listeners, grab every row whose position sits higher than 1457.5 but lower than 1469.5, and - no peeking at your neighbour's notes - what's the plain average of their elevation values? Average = 12.3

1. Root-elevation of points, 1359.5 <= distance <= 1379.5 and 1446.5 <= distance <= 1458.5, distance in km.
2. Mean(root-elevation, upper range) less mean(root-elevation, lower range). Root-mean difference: -1.3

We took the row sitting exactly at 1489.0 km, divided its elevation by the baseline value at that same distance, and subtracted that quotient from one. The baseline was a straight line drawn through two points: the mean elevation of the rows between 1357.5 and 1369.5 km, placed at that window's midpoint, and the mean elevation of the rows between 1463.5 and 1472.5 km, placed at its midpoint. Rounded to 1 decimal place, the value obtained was -0.6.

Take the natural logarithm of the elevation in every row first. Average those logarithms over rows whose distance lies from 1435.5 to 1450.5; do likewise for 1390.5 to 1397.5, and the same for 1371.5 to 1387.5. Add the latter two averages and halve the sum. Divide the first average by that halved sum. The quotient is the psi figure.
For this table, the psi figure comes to 0.98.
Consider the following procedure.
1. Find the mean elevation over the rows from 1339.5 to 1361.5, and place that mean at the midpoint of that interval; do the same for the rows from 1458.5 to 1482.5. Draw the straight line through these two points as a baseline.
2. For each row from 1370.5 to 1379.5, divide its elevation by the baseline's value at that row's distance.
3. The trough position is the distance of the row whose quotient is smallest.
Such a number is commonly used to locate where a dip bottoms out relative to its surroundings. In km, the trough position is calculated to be 1379.0 km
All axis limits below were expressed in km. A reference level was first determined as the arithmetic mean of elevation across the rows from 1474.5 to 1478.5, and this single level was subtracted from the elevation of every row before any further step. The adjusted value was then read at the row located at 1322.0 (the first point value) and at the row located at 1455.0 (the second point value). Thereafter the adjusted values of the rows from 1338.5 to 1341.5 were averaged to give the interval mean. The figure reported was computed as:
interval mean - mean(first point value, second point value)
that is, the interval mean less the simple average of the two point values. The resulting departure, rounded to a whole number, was 6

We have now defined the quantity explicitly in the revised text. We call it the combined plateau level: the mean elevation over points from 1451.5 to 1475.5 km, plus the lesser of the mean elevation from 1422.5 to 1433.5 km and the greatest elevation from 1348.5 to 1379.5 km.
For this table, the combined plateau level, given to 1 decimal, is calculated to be 31.4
